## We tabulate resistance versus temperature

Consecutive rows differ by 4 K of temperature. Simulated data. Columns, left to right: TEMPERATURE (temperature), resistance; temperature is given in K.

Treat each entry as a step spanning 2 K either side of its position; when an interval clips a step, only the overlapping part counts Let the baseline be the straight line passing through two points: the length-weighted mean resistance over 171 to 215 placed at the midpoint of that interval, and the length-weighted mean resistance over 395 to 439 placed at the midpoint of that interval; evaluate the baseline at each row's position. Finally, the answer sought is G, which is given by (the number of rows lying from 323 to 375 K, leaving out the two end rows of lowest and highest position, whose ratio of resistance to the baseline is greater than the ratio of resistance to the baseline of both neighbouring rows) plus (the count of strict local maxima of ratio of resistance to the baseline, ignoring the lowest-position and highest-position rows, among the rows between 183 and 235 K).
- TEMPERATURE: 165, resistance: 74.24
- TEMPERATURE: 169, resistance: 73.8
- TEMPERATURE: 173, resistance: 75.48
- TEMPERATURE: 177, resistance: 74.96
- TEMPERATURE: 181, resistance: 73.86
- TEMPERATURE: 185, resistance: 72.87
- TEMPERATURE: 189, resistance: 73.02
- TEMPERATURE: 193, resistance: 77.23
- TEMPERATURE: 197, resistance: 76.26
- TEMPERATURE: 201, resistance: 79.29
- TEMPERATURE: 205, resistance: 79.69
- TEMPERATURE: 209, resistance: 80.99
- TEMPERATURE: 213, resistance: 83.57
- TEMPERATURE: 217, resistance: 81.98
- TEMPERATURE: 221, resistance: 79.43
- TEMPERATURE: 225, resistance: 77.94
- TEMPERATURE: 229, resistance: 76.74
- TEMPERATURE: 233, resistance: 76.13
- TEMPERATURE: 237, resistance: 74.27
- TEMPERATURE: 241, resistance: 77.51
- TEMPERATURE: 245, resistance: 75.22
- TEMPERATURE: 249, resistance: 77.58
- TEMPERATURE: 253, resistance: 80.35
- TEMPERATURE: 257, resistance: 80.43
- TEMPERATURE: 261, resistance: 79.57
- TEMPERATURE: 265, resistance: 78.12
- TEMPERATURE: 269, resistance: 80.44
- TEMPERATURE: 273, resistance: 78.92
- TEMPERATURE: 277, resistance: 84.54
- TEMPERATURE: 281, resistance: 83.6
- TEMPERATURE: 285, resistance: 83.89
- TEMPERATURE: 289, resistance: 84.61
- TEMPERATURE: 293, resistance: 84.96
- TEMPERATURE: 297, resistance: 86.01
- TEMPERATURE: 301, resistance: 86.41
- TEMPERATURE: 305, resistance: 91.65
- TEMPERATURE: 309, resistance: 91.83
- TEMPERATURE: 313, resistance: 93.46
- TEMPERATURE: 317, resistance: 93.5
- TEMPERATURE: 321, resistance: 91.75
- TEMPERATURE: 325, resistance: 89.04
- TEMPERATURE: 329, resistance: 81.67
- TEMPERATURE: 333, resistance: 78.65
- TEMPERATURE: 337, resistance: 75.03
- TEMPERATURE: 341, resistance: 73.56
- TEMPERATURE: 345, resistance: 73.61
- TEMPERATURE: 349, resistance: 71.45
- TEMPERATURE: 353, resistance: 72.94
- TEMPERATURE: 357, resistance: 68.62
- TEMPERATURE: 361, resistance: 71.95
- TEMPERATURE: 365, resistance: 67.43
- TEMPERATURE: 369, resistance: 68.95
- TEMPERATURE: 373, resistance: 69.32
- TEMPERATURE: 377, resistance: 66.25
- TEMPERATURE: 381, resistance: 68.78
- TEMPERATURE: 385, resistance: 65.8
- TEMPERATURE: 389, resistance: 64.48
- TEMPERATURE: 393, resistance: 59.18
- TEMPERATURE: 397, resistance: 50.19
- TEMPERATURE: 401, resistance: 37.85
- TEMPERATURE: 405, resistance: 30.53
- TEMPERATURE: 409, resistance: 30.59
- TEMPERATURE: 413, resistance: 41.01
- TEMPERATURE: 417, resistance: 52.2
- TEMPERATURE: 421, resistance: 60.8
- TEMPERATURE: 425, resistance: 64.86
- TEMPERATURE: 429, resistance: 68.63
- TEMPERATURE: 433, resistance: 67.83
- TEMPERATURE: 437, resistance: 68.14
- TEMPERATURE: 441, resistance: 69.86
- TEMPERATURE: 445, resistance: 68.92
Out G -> 5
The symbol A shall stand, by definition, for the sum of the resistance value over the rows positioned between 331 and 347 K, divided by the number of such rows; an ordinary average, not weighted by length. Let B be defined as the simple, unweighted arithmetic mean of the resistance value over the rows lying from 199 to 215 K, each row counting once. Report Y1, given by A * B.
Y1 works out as 6084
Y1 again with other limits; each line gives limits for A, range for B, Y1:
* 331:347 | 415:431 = 4635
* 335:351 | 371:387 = 4958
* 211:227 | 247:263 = 6417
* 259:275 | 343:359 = 5680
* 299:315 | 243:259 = 7121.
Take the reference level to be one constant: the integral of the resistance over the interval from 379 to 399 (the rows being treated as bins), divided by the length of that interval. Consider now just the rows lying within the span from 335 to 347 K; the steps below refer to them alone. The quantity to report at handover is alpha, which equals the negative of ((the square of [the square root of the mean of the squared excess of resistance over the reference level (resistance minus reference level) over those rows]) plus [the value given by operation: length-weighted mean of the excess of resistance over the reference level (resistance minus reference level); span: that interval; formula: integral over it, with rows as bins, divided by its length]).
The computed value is -166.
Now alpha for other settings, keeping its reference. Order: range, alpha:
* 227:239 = -212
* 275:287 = -521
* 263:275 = -324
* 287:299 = -576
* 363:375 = -55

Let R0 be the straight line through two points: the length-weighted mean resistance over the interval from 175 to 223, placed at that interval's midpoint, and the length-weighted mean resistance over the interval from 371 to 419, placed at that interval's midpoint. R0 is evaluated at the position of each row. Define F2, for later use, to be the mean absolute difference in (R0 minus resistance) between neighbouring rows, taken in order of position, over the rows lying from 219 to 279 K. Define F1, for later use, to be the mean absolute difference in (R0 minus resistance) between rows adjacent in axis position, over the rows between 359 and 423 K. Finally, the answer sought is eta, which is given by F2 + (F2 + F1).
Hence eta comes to 9.1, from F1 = 5.33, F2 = 1.9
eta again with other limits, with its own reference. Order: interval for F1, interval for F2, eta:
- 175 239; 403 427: 16.2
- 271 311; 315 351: 6.8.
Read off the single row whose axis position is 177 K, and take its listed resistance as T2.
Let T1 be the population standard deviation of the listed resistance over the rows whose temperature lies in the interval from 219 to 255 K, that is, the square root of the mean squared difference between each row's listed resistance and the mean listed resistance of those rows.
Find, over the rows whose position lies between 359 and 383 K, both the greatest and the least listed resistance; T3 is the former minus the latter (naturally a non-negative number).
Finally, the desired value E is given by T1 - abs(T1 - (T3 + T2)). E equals -77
